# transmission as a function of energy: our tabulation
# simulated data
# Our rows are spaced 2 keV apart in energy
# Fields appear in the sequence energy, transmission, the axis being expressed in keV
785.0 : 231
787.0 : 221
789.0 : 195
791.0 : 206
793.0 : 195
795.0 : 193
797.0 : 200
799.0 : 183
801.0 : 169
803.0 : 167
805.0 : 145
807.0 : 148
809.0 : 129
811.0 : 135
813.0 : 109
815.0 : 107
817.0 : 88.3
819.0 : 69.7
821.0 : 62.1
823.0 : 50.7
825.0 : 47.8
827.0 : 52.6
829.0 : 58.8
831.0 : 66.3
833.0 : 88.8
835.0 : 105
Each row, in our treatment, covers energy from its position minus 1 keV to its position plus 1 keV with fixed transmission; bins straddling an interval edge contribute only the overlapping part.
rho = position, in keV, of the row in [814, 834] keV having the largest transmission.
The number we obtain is 815.0 keV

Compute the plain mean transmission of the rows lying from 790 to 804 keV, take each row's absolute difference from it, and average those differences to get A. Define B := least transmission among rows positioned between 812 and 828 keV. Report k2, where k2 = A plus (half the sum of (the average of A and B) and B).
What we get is 51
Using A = 12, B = 47.8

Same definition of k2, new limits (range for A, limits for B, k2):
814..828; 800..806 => 130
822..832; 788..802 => 134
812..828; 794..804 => 152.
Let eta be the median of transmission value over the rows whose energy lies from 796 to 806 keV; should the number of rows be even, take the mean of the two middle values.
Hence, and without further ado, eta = 169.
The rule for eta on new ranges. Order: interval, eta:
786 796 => 195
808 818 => 109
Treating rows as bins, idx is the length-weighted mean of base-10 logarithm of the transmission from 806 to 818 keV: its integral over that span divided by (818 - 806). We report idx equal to 2.1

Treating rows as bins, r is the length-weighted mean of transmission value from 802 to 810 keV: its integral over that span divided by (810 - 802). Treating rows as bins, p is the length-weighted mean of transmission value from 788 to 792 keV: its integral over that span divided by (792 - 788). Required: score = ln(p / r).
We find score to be 0.31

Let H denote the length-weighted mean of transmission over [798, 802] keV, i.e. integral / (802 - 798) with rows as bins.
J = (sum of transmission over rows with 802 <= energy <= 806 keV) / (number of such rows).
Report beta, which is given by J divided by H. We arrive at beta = 0.9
